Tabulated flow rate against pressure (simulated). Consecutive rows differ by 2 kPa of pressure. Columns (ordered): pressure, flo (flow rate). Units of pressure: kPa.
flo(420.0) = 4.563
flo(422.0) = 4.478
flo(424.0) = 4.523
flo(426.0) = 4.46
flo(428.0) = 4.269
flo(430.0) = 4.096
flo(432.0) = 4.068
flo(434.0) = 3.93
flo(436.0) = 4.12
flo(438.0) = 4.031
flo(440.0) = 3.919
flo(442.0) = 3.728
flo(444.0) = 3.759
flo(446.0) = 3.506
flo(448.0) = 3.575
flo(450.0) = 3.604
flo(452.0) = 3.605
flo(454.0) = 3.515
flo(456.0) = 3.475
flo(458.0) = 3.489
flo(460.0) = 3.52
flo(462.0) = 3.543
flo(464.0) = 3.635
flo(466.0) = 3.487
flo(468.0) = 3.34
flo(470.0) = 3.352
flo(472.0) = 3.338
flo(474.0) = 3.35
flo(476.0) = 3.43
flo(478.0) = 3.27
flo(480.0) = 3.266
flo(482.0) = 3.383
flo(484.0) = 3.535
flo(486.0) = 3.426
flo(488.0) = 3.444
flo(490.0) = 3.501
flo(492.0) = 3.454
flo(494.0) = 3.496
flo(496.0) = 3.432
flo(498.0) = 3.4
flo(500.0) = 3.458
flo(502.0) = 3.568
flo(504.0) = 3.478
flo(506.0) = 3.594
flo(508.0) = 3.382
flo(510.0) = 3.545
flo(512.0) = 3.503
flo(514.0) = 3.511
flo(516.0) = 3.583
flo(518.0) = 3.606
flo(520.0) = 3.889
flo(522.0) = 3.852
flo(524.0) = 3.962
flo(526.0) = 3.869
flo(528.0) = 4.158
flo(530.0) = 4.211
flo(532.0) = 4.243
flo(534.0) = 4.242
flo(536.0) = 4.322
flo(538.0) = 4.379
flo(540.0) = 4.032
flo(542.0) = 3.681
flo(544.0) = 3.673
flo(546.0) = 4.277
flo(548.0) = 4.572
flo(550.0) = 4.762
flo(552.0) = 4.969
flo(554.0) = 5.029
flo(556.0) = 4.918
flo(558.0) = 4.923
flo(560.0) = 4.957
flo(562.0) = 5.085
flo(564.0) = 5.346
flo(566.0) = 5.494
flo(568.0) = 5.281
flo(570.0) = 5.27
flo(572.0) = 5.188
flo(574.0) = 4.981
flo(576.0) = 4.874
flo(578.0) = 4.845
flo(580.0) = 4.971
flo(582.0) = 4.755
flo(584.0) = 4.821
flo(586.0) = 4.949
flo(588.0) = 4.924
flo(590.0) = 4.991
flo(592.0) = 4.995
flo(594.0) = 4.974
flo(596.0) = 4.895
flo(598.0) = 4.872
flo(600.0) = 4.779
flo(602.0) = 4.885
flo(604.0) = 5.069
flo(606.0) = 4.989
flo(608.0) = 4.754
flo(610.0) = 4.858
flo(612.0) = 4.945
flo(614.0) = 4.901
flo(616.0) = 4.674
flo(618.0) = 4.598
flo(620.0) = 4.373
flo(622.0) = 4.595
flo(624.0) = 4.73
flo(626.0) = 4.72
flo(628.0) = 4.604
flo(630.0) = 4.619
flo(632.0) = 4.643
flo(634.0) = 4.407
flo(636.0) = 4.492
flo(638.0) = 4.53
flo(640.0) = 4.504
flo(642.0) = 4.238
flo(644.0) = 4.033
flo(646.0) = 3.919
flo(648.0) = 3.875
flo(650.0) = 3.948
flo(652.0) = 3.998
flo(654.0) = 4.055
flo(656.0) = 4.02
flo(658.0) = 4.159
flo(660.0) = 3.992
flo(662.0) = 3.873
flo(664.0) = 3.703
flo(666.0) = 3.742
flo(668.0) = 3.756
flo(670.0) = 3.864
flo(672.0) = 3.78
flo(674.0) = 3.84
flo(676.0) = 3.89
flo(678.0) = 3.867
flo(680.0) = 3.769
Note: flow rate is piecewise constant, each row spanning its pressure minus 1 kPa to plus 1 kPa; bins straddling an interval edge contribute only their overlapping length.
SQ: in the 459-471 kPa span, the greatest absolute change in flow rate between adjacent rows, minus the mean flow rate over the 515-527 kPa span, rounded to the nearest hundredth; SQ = -3.65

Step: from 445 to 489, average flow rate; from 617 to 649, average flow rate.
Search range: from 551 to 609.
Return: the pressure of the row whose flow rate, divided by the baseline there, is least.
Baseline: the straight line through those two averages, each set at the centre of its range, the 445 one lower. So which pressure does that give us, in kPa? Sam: 608.0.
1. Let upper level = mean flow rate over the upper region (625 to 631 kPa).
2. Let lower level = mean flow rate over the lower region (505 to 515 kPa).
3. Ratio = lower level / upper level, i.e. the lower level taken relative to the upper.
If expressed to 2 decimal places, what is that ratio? 0.75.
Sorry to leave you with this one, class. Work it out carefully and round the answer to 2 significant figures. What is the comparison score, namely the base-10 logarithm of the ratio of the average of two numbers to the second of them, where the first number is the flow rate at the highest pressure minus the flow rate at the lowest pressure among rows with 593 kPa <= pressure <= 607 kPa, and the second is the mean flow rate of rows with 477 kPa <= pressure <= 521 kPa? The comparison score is -0.30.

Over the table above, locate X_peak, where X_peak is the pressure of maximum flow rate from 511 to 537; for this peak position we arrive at 536.0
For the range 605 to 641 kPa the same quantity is 606.0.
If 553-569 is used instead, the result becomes 566.0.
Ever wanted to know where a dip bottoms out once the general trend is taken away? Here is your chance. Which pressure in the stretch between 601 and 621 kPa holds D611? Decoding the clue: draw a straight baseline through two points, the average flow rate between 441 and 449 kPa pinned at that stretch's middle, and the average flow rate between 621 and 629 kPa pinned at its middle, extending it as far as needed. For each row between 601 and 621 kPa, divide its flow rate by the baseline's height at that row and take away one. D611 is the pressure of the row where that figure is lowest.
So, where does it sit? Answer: 620.0 kPa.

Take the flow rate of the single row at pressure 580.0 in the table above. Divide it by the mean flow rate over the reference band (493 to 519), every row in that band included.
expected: 1.4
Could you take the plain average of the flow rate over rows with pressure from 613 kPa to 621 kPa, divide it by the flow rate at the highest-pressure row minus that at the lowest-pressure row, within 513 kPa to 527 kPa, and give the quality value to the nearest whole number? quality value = 13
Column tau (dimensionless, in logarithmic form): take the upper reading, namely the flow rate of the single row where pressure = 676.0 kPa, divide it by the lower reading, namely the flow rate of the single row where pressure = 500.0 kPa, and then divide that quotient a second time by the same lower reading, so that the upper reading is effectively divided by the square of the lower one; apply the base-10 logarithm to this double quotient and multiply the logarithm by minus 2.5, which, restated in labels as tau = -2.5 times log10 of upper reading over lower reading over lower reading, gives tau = 1.2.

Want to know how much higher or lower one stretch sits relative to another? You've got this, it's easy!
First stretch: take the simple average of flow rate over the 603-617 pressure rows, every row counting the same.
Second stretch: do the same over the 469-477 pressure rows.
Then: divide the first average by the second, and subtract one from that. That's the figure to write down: 0.5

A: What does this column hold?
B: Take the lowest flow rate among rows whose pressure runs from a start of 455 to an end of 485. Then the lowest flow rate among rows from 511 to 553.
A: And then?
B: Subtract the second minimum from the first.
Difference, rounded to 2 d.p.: -0.24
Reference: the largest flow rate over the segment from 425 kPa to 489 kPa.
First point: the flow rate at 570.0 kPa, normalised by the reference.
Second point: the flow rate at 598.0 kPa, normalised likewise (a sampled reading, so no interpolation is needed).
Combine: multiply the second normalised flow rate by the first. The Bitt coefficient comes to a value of 1.3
